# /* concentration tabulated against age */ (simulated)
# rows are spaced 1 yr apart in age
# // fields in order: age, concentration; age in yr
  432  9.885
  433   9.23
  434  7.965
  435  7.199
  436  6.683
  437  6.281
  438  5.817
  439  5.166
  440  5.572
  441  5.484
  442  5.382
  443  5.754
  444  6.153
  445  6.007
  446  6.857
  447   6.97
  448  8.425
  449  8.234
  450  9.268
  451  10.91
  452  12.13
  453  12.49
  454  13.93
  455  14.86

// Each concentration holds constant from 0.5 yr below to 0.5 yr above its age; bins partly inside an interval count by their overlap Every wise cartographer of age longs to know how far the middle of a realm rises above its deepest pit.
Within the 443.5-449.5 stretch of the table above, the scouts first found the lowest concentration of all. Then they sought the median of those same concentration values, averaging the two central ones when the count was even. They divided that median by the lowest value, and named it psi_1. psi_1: 1.15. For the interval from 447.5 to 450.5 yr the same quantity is 1.02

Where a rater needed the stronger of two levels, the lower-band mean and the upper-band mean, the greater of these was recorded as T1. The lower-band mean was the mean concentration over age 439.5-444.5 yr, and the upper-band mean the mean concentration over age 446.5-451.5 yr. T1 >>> 8.8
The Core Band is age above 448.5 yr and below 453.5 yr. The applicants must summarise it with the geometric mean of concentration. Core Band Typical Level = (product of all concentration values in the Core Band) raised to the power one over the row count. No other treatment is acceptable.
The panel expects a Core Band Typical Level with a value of 10.5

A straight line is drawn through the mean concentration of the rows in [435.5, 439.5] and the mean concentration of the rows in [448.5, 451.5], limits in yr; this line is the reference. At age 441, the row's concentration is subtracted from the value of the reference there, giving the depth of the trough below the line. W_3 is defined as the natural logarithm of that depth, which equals 0.4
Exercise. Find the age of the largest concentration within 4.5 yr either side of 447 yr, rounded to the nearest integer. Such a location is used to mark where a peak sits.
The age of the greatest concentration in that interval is 451 yr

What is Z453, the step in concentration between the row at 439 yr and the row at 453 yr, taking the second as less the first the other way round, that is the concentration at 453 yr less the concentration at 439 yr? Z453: 7.3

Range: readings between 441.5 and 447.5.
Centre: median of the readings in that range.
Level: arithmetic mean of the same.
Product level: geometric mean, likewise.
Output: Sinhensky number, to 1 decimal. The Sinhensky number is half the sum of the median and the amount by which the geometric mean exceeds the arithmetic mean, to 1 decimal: 3.0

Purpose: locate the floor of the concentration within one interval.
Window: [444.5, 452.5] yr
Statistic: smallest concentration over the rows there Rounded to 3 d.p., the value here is 6.007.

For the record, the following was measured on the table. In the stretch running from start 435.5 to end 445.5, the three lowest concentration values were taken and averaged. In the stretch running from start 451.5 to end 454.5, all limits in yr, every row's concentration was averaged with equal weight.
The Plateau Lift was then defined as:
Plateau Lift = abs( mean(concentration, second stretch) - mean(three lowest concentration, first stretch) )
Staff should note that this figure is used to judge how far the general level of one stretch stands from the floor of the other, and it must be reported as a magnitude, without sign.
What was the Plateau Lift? 7.5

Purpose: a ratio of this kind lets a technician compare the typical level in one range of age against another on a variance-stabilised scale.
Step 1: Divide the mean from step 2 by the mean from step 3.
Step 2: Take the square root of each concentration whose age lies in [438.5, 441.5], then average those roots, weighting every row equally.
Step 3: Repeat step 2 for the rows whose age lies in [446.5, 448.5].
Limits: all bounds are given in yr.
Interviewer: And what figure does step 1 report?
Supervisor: 0.84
